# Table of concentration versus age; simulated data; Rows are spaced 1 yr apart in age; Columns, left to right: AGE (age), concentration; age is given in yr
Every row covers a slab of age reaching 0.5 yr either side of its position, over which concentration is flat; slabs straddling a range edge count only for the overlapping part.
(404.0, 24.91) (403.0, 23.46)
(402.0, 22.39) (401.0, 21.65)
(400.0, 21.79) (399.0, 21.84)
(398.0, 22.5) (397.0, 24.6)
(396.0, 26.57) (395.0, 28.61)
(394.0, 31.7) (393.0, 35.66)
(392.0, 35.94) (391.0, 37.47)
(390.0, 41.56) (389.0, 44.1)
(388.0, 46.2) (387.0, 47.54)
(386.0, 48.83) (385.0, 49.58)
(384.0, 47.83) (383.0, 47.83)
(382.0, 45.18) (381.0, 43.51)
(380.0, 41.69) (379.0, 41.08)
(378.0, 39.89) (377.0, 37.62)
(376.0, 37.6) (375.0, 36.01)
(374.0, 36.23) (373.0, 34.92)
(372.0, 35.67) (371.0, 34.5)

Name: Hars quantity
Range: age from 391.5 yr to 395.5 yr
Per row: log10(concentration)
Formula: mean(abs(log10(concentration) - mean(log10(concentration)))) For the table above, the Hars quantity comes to 0.038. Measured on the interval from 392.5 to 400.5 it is 0.064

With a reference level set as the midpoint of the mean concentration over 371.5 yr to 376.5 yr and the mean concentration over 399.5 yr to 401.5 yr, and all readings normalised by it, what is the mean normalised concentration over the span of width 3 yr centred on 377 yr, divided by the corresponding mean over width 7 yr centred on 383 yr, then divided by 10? 0.083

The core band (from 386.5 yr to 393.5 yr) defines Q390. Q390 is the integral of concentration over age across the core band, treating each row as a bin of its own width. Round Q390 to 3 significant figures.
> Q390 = 288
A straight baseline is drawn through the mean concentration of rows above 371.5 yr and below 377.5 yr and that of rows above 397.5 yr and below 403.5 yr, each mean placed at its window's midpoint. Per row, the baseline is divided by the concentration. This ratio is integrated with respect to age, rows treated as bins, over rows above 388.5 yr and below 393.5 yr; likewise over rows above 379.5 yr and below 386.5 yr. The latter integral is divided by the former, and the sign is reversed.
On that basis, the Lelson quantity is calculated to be -1.4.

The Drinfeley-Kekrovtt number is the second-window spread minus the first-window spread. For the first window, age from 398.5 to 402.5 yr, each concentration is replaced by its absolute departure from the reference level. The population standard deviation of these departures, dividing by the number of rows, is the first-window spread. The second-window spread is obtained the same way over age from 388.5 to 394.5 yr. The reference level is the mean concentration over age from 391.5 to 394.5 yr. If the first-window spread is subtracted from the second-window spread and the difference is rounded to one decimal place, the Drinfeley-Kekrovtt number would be 2.8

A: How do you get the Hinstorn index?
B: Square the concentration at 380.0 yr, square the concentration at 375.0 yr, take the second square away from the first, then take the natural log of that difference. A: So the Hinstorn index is 6.09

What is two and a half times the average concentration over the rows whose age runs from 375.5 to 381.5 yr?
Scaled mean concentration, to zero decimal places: 101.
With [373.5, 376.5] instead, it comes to 92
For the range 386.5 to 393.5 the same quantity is 103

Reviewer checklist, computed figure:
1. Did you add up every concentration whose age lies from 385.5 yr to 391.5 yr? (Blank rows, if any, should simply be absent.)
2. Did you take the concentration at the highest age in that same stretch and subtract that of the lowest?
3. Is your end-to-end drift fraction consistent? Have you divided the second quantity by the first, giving -0.04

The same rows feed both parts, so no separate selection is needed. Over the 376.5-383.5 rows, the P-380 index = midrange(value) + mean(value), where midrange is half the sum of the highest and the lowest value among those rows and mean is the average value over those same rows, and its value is 85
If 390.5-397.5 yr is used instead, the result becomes 63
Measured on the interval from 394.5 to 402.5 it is 49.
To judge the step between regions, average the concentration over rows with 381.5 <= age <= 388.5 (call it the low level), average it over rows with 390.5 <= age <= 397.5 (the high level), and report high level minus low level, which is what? -16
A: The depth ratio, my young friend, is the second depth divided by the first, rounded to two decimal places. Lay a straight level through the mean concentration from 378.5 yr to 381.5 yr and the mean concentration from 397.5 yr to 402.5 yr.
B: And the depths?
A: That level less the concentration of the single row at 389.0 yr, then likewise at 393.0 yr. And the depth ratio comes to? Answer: 0.60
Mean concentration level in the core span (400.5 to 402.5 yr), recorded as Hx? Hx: 22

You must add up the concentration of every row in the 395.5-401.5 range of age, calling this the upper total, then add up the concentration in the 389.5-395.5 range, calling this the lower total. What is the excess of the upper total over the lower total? -72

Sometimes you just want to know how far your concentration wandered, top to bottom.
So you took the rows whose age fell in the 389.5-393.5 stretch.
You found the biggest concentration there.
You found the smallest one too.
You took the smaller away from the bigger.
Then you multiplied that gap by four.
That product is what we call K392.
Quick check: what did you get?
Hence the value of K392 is 24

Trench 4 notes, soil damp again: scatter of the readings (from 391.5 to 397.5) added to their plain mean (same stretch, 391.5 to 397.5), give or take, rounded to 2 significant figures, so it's 35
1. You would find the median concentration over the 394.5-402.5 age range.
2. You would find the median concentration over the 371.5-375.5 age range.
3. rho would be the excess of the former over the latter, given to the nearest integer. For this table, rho -13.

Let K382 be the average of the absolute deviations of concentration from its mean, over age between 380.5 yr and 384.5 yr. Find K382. 1.7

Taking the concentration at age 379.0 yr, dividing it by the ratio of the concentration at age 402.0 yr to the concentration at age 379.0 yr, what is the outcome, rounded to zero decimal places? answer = 75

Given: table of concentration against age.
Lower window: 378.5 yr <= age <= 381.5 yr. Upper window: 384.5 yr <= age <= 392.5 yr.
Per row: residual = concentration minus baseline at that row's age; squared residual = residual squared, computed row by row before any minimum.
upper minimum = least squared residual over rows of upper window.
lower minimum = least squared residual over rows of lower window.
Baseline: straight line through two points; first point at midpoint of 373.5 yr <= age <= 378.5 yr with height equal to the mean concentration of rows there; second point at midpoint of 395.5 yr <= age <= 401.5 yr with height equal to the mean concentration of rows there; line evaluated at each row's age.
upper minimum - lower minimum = 44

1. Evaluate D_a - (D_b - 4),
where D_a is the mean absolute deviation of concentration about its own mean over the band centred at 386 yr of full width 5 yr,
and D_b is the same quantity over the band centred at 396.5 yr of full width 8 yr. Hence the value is 1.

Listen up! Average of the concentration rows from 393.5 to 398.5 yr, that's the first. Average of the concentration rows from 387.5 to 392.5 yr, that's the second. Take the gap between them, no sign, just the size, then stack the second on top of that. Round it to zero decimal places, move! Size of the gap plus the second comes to 55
